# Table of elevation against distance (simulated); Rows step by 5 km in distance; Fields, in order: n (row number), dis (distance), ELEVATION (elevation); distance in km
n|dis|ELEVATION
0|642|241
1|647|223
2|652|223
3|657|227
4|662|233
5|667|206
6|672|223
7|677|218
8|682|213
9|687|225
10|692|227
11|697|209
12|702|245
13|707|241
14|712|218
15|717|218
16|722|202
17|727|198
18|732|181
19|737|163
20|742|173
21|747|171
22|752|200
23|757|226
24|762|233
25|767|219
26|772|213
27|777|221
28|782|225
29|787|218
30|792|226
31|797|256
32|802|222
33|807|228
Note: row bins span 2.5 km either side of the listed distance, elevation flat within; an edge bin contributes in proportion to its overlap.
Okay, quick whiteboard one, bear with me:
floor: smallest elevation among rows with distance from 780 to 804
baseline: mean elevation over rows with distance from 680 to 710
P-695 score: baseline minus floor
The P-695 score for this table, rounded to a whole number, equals 9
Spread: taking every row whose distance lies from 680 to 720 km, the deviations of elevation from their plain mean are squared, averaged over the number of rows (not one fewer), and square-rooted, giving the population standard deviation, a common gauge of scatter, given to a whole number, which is 12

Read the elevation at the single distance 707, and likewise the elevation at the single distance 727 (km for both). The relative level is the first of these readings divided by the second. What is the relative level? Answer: 1.22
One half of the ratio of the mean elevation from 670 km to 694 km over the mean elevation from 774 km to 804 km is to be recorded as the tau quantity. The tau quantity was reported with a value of 0.485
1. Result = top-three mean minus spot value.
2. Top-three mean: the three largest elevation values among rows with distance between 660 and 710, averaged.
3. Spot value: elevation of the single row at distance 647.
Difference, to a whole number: 17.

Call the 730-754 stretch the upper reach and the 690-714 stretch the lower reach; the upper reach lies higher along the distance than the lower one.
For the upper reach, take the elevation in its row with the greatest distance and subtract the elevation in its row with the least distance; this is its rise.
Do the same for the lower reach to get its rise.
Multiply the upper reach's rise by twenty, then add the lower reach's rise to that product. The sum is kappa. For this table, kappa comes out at 371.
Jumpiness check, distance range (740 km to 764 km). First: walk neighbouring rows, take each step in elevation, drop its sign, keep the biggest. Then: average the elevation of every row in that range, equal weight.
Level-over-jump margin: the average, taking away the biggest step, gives 172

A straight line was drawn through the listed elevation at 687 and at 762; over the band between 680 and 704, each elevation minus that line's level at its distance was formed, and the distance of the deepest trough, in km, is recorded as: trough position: 697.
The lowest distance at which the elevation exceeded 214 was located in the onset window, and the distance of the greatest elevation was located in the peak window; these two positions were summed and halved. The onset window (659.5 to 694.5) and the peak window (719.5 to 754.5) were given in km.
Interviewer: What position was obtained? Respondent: 692.0 km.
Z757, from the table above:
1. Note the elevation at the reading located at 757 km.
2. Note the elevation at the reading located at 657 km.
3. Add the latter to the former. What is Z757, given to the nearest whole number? 453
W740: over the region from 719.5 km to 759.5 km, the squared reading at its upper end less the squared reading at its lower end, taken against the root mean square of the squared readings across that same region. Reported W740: 0.28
